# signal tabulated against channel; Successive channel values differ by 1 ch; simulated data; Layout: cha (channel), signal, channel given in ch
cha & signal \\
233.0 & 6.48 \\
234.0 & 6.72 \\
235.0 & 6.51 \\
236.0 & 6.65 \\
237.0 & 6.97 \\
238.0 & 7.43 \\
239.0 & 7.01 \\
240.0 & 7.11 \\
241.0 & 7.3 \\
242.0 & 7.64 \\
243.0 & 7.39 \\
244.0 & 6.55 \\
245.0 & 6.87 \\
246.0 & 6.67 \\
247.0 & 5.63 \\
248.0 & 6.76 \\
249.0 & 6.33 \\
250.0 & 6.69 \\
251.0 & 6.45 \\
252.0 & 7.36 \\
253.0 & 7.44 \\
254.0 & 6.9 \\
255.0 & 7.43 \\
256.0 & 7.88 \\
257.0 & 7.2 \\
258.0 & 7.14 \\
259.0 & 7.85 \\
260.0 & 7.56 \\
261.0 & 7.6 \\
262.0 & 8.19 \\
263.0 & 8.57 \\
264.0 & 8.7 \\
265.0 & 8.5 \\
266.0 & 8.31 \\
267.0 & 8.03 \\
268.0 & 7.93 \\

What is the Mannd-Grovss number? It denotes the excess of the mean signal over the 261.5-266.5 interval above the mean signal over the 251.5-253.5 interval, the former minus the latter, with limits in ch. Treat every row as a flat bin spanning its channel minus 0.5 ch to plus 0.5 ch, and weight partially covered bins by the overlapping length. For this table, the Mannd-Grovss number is 1.1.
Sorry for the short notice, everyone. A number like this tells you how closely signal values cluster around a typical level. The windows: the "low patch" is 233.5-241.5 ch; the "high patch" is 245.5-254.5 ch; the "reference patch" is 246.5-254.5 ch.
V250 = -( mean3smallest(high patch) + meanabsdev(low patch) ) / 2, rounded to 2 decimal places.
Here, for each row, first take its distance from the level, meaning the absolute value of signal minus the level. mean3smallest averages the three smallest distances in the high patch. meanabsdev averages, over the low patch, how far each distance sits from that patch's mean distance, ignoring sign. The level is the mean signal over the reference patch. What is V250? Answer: -0.11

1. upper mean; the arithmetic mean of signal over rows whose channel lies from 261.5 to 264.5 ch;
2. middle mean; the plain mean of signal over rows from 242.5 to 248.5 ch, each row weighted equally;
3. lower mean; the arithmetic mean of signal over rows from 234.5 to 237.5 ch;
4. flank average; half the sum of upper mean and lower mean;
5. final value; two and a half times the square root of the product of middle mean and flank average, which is 17.8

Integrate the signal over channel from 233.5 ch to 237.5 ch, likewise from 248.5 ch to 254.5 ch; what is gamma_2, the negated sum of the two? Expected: -68.0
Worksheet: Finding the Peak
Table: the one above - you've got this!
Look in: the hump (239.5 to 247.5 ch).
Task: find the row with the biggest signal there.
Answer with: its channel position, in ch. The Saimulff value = 242.0 ch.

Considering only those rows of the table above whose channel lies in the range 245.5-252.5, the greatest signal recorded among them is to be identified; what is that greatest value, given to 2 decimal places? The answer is 7.36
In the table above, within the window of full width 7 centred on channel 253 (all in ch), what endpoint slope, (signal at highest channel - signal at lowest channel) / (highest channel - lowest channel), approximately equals 0.20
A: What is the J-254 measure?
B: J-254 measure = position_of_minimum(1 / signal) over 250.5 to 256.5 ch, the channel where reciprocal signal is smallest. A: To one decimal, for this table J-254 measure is 256.0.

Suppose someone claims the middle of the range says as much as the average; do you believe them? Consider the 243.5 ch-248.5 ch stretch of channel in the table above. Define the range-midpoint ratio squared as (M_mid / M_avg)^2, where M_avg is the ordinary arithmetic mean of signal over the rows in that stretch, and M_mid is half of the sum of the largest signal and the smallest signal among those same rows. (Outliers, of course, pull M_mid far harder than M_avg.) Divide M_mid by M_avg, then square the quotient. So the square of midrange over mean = 0.93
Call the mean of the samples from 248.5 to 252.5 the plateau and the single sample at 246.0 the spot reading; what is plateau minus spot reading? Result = 0.0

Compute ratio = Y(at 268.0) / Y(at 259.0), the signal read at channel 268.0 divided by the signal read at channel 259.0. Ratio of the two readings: 1.01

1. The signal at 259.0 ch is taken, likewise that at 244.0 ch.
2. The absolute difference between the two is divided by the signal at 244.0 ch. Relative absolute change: 0.20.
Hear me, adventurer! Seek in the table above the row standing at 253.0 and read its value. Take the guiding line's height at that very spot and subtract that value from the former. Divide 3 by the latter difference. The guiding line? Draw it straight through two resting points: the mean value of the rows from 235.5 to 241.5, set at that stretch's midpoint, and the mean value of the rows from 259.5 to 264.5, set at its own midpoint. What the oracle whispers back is 10.6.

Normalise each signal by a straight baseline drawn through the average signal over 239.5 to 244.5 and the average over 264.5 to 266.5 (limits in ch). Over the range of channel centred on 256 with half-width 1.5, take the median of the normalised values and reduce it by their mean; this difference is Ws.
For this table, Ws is -0.0032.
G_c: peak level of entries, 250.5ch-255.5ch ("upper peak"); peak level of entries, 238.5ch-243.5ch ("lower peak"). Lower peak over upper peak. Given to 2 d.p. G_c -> 1.03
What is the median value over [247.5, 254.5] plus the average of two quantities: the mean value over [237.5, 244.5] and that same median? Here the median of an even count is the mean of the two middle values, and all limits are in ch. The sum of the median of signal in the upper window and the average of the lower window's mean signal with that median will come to 13.7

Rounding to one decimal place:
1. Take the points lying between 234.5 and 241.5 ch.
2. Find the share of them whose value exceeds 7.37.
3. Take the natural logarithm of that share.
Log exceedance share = -1.9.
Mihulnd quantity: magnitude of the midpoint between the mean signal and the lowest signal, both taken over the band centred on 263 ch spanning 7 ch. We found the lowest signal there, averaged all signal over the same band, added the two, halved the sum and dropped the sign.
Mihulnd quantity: 7.88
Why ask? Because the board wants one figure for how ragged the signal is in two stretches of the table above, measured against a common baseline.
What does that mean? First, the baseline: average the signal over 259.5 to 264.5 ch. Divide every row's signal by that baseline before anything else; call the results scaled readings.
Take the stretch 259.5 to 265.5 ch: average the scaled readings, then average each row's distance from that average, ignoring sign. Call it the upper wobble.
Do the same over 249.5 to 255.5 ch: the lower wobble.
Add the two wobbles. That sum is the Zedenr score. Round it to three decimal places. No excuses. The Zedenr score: 0.095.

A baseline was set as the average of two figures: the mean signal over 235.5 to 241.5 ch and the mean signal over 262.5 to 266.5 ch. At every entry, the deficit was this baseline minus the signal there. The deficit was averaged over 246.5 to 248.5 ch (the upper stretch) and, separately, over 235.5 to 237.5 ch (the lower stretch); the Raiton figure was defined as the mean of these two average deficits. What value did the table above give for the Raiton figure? 1.3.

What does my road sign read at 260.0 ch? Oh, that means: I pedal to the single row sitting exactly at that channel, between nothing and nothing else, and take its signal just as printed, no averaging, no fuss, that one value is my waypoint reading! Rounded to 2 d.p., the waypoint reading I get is 7.56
